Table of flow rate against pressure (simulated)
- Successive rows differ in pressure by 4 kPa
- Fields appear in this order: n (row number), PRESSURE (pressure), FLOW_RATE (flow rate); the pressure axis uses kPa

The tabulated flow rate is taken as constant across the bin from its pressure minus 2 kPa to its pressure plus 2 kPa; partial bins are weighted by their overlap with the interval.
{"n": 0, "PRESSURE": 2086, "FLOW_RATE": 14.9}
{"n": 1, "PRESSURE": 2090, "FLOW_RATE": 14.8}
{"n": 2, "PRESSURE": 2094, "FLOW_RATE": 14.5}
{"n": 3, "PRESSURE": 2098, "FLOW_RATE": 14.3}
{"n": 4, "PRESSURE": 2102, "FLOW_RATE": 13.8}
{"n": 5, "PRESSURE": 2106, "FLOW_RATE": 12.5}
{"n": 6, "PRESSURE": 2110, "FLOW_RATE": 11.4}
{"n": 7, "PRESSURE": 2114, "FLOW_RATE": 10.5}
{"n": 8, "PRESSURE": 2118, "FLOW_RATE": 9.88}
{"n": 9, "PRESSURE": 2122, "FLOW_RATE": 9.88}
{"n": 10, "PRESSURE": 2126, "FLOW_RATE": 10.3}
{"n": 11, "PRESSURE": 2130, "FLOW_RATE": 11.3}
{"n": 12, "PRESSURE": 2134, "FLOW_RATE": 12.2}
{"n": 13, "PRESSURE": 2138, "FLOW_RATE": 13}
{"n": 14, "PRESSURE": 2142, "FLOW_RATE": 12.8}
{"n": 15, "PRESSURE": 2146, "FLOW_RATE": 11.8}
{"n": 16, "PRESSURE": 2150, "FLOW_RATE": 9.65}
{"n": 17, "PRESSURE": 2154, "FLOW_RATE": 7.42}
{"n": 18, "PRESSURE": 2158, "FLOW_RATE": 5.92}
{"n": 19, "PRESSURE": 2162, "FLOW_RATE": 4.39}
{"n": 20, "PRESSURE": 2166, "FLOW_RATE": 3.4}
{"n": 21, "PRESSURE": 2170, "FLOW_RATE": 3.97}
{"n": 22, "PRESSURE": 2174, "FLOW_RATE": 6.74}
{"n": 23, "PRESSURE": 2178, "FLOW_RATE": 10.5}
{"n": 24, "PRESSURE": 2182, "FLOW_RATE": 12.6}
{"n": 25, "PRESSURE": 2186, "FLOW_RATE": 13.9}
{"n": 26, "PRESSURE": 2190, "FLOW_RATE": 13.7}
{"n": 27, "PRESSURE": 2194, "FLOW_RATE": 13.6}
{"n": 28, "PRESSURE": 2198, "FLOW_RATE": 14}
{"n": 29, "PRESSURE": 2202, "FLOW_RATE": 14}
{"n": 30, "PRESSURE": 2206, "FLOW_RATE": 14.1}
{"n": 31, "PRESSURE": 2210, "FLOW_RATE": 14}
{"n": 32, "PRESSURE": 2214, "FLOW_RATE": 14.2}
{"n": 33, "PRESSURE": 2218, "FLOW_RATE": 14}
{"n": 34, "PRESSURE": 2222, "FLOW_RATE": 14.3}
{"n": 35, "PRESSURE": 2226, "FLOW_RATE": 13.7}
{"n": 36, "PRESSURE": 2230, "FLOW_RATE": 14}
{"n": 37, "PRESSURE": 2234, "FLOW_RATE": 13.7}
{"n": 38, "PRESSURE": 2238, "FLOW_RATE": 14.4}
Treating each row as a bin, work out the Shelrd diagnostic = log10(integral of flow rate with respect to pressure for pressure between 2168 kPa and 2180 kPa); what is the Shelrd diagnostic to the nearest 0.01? 1.93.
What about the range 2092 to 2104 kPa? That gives 2.23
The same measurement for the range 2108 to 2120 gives 2.10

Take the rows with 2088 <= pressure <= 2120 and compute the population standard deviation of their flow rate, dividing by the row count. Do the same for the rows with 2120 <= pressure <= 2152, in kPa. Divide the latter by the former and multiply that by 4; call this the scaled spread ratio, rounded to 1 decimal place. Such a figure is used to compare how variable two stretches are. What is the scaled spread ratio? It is 2.7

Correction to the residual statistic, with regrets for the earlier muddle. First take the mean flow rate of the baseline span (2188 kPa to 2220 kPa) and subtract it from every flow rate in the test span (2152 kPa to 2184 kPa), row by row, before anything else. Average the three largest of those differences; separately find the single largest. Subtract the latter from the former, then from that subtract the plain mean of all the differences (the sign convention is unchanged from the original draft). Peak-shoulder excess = 4.7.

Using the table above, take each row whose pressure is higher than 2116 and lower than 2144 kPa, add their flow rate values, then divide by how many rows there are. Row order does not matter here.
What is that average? 11.3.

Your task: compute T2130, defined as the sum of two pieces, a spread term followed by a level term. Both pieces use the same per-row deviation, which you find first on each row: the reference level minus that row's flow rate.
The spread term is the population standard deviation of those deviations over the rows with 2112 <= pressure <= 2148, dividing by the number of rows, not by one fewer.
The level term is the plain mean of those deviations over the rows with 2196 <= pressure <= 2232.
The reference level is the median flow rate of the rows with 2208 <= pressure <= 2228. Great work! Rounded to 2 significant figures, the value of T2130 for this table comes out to 1.1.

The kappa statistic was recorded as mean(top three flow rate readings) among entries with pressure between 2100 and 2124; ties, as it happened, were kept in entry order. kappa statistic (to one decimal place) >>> 12.6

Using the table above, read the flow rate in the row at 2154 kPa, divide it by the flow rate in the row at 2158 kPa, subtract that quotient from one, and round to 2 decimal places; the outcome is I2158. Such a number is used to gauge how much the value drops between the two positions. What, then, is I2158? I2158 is -0.25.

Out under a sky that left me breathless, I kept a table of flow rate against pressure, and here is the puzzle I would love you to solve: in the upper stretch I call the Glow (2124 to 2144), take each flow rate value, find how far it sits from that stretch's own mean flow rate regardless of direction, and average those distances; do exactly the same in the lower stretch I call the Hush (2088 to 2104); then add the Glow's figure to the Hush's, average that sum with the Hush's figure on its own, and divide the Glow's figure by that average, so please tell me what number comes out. 1.20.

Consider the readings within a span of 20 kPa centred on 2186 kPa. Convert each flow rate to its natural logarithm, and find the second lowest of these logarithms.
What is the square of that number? 6.4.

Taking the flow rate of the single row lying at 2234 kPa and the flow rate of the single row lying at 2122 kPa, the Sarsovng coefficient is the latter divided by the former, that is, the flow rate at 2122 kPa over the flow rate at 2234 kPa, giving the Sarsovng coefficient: 0.72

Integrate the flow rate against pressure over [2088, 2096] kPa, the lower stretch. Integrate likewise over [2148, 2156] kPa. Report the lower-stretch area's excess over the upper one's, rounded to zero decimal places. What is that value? 49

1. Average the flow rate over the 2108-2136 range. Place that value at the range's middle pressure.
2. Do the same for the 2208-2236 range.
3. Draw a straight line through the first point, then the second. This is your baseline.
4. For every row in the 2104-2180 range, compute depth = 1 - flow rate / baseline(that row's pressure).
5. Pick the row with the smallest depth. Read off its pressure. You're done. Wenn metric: 2106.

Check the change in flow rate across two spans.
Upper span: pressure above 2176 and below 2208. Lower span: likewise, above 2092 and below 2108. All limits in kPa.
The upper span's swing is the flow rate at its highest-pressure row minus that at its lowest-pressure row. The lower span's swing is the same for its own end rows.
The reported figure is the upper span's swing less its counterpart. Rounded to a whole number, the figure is 6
